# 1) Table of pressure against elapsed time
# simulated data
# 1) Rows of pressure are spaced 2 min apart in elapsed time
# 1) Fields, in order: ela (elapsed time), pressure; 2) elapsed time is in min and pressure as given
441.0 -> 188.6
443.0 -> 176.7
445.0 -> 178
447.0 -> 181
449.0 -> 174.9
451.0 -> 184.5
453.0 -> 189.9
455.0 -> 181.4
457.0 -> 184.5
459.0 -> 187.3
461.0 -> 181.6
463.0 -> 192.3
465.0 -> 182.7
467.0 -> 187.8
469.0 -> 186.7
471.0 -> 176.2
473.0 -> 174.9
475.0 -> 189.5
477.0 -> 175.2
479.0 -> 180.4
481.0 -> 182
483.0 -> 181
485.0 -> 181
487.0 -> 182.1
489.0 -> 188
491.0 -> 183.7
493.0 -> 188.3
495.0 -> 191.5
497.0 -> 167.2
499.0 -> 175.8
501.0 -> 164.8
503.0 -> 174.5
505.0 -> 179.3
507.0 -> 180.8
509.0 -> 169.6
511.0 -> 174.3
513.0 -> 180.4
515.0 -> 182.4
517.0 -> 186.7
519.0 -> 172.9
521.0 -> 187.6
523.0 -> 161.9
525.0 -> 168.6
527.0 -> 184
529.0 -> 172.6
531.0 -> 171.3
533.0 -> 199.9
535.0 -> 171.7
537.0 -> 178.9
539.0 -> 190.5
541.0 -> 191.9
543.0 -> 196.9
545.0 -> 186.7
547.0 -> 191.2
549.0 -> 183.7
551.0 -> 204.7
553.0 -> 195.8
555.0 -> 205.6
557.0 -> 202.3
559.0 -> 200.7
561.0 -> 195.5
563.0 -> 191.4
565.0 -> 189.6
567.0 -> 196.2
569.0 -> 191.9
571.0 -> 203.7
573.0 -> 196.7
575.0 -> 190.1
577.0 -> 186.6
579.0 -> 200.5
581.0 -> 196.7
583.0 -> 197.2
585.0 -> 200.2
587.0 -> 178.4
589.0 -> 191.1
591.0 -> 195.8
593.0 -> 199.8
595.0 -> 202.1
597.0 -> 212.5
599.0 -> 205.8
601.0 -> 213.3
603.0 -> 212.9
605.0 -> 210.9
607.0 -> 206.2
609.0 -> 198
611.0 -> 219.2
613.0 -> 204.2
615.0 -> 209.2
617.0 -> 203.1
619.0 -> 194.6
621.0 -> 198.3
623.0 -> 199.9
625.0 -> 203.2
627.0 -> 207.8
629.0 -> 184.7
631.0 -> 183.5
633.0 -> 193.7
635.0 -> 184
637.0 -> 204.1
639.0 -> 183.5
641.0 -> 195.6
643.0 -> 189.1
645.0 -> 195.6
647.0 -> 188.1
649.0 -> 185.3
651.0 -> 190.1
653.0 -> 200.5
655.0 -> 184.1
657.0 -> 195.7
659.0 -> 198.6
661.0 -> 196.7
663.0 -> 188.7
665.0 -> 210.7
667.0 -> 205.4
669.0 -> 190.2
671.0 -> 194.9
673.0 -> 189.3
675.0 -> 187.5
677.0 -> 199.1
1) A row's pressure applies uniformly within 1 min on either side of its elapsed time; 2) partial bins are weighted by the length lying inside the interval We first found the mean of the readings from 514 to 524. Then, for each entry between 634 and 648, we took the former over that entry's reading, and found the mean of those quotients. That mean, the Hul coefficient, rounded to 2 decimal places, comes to 0.93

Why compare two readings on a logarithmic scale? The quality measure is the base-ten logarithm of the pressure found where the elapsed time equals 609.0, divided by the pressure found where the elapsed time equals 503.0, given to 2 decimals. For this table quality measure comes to 0.05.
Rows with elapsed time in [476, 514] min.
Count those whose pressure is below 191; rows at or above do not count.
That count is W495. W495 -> 18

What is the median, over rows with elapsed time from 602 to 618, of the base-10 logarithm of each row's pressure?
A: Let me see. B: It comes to 2.317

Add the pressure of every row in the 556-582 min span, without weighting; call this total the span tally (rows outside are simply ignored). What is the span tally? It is 2542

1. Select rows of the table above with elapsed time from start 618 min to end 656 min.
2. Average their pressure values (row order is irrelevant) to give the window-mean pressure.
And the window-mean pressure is 193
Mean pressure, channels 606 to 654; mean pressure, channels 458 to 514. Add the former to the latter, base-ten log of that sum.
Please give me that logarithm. 2.577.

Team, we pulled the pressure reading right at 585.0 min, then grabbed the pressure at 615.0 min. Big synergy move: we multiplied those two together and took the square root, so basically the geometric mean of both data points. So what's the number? 205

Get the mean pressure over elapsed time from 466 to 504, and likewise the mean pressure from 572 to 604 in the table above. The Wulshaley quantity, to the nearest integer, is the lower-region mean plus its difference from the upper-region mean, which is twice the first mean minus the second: 162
